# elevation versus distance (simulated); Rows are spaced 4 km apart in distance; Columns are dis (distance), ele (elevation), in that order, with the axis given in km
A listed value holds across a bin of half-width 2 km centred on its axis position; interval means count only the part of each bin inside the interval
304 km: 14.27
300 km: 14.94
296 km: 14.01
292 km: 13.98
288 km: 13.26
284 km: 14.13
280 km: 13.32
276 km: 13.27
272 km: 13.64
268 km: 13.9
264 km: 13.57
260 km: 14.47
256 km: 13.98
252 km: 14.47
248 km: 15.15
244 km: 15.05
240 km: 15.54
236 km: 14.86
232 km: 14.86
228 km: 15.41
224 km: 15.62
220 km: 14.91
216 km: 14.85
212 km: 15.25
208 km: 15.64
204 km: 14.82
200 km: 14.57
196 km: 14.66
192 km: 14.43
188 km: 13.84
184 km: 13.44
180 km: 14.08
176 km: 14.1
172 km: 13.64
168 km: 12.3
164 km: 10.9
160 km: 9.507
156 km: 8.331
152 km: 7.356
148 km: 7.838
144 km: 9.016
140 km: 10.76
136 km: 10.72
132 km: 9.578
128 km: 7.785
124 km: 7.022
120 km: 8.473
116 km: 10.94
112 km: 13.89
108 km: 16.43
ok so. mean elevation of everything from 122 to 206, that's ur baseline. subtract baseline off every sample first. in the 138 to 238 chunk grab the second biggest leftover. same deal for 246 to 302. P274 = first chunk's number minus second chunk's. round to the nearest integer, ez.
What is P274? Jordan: 1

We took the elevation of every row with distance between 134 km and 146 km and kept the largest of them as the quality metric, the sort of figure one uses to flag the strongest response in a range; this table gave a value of 10.76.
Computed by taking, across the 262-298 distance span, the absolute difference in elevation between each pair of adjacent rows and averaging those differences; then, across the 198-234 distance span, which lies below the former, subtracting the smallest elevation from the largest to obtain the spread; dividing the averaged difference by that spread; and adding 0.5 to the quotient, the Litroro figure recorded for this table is 0.90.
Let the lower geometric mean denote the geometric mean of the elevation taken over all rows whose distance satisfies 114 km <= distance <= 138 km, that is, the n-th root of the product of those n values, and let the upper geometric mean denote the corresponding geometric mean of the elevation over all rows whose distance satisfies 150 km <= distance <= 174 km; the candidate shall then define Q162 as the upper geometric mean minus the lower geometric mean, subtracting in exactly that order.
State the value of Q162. 1.1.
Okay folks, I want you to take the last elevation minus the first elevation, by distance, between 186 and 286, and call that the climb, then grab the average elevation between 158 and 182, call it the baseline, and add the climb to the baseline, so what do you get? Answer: 12.7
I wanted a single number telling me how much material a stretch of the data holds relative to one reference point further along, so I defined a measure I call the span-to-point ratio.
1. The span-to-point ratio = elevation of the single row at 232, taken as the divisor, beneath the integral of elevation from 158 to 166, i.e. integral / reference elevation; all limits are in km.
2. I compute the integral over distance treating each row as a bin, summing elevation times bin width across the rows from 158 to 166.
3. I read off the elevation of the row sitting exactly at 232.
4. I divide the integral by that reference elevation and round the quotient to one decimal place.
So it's 5.5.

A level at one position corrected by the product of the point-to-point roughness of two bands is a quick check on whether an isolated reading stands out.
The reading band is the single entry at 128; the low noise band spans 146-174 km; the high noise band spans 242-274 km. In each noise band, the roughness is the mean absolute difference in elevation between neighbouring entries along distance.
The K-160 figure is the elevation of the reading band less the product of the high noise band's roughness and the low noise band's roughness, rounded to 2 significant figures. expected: 7.3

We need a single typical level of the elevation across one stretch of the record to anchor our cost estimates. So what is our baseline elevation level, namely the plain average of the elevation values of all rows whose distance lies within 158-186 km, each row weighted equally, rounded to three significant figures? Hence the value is 12.6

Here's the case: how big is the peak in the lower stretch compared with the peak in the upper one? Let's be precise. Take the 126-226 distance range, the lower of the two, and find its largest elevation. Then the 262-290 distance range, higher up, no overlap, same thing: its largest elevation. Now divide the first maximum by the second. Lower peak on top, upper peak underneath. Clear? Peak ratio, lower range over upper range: 1.11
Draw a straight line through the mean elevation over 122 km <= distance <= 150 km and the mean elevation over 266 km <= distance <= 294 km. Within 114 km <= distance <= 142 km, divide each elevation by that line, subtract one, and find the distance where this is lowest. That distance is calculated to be 124 km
